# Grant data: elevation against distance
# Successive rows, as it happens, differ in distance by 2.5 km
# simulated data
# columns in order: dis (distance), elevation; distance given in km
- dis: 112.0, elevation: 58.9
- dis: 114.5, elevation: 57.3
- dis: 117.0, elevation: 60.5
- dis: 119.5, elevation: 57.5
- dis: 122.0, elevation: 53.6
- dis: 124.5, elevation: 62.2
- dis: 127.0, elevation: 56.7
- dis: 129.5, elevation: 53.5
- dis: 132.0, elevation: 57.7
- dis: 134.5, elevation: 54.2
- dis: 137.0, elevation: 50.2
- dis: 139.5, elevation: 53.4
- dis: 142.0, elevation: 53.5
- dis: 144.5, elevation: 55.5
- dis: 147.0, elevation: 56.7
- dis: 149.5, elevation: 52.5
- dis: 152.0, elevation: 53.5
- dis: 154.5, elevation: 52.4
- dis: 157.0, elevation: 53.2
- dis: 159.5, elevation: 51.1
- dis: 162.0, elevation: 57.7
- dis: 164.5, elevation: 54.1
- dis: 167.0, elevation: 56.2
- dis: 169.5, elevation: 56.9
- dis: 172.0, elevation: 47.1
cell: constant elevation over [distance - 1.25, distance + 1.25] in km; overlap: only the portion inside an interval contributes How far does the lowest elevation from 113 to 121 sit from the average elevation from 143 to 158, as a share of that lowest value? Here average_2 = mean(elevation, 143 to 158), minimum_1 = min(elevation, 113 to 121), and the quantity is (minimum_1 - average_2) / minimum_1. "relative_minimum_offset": 0.058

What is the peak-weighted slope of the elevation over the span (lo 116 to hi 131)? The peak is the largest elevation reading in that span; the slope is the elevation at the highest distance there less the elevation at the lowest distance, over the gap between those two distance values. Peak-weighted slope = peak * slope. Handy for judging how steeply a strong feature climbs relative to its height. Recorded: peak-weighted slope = -34.8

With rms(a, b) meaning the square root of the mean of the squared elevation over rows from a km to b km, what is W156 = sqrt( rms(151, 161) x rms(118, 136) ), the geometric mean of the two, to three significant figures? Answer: 54.5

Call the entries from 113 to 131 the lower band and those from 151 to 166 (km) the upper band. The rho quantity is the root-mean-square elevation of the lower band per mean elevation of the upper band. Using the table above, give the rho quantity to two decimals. 1.07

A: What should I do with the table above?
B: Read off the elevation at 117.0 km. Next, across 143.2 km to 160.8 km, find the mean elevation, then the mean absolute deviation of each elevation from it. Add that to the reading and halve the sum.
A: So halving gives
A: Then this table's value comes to 31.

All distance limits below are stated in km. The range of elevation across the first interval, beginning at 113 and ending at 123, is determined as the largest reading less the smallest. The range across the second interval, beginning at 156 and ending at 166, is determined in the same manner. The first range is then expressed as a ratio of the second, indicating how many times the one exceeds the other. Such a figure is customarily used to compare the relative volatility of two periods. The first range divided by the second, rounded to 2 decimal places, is 1.05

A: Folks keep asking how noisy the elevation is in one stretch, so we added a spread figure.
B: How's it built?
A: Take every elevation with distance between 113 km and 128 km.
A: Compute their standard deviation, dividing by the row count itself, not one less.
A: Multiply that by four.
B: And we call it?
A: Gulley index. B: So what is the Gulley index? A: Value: 11.0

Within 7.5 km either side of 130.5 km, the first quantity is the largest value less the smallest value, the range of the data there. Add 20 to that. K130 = 32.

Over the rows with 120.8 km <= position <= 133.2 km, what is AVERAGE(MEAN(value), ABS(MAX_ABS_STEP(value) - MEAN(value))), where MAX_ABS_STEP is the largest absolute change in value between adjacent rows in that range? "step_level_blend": 52.4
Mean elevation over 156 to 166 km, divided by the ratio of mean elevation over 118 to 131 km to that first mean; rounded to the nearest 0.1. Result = 51.5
